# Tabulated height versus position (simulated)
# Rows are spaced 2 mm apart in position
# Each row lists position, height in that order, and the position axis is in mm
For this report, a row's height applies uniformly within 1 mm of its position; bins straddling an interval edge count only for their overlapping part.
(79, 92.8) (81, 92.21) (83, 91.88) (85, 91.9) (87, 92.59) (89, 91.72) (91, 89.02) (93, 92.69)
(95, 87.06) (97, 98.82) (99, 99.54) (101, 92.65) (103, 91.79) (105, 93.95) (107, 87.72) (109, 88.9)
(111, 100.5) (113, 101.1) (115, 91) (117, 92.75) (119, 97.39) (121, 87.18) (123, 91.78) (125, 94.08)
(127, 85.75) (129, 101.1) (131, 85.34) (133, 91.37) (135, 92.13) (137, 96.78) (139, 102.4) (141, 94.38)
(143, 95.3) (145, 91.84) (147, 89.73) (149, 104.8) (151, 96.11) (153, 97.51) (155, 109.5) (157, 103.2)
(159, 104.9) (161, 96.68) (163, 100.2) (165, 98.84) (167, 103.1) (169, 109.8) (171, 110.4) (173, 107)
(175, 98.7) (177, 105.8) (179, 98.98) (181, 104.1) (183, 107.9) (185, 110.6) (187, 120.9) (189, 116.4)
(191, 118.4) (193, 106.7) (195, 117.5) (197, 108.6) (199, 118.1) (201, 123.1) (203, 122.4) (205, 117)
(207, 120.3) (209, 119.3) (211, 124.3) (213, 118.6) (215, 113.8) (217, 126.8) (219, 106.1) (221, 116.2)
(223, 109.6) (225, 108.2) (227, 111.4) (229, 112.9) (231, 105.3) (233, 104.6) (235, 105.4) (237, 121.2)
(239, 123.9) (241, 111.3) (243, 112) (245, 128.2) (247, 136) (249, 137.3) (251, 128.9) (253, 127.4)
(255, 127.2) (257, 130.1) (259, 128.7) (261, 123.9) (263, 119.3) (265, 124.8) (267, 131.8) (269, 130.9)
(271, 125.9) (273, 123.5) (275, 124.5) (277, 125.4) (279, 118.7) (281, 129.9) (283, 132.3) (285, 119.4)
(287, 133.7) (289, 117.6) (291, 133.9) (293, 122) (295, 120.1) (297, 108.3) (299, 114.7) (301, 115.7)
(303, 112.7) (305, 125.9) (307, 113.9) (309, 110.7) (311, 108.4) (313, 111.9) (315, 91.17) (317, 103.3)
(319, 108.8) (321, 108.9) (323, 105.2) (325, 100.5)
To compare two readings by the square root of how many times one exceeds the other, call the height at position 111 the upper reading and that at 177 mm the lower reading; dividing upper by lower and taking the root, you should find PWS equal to 0.97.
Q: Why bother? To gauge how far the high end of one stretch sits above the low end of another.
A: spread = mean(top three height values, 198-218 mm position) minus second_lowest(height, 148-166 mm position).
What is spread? 28.1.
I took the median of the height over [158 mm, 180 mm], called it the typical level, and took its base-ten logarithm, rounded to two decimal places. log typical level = 2.01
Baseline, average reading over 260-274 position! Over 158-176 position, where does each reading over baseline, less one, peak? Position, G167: 171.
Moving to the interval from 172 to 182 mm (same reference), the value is 173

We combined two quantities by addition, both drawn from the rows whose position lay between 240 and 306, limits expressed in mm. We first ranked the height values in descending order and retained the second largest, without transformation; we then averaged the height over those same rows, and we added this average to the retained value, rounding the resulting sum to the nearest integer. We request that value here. 260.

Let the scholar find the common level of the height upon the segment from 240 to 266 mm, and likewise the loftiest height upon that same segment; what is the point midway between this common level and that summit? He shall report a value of 132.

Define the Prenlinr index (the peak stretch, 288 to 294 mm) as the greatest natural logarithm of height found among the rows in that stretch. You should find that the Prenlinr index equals 4.90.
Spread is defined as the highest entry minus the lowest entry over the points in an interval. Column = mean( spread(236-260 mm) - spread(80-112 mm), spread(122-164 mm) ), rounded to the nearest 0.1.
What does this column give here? 18.4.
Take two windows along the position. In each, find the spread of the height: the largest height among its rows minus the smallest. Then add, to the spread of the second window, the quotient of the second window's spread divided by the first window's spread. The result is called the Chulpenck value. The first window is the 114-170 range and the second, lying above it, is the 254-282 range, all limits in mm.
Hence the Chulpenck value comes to 14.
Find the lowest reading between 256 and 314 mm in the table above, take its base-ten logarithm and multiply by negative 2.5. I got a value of -5.09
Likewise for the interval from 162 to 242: -4.99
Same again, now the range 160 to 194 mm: -4.96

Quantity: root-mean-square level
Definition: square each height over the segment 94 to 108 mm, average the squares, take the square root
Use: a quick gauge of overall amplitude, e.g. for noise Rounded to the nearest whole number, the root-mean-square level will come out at 93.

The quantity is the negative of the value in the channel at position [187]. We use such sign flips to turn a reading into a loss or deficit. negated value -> -121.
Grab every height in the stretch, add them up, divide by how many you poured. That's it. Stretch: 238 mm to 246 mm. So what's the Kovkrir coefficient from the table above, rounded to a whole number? 119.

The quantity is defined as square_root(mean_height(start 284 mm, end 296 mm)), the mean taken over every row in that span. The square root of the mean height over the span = 11.2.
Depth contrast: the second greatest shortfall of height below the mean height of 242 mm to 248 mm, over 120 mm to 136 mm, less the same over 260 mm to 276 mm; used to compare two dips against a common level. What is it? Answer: 38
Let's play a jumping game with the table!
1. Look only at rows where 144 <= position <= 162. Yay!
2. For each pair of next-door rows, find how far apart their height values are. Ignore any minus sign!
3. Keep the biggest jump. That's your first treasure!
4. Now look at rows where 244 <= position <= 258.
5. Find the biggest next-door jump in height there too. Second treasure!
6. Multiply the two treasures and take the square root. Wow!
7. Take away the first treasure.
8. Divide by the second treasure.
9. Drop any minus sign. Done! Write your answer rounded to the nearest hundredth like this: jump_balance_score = 0.45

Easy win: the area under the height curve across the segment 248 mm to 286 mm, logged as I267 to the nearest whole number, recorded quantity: 4820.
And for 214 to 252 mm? 4438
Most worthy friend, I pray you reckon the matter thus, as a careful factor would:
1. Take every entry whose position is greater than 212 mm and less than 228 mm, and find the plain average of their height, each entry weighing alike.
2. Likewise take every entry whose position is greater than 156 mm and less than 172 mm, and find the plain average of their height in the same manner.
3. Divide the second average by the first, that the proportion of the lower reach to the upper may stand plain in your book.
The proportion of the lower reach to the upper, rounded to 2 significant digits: 0.91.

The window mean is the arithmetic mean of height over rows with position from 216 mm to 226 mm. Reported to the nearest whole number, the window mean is 113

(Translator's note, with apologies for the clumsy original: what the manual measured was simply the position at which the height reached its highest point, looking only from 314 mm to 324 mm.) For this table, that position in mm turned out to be 321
